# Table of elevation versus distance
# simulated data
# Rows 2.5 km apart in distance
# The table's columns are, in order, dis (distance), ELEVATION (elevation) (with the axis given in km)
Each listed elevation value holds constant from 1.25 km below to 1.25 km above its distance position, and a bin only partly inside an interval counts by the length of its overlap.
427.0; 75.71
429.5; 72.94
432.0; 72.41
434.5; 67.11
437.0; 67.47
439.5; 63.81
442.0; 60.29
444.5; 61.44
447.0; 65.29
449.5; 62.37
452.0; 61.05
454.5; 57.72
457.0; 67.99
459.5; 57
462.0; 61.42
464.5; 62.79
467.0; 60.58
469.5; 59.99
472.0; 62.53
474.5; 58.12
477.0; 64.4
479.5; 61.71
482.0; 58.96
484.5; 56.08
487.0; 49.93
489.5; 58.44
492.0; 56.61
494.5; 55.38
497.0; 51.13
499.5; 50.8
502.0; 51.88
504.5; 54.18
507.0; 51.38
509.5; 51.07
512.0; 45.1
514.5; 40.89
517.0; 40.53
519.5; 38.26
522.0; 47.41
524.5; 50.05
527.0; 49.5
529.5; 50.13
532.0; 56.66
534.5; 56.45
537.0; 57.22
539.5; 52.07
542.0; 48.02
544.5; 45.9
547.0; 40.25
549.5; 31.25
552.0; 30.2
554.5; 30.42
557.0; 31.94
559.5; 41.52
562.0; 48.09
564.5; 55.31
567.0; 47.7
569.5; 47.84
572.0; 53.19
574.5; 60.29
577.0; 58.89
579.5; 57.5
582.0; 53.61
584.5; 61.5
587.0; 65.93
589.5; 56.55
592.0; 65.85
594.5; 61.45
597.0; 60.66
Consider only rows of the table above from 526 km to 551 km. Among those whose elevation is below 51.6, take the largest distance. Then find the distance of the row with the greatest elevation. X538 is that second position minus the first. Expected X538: -12.5 km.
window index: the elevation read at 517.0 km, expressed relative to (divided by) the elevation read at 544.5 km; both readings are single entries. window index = 0.9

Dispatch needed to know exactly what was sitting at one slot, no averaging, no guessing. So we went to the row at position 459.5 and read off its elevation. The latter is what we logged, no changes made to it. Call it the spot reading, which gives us 57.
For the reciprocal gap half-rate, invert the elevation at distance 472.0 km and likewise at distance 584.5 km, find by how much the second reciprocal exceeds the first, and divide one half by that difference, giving 1867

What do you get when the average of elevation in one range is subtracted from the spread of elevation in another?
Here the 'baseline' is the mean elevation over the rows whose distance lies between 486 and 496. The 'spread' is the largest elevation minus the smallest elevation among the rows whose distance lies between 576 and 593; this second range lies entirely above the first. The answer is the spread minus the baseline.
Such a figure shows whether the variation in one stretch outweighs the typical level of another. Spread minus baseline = -43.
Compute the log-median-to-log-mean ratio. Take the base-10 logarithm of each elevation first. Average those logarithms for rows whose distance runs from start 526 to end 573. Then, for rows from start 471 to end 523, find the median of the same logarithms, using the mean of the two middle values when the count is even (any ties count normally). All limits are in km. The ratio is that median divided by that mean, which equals 1.04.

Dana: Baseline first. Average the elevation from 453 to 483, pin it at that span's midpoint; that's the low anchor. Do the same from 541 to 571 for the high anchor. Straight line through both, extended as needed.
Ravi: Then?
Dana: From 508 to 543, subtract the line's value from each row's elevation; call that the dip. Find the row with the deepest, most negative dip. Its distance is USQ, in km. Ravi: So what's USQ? 519.5 km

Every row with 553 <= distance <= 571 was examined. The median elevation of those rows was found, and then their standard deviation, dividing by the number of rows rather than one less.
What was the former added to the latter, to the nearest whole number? 56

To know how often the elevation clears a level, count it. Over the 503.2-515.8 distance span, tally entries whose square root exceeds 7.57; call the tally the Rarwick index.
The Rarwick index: 0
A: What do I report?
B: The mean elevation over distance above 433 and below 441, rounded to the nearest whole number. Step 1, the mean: 66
